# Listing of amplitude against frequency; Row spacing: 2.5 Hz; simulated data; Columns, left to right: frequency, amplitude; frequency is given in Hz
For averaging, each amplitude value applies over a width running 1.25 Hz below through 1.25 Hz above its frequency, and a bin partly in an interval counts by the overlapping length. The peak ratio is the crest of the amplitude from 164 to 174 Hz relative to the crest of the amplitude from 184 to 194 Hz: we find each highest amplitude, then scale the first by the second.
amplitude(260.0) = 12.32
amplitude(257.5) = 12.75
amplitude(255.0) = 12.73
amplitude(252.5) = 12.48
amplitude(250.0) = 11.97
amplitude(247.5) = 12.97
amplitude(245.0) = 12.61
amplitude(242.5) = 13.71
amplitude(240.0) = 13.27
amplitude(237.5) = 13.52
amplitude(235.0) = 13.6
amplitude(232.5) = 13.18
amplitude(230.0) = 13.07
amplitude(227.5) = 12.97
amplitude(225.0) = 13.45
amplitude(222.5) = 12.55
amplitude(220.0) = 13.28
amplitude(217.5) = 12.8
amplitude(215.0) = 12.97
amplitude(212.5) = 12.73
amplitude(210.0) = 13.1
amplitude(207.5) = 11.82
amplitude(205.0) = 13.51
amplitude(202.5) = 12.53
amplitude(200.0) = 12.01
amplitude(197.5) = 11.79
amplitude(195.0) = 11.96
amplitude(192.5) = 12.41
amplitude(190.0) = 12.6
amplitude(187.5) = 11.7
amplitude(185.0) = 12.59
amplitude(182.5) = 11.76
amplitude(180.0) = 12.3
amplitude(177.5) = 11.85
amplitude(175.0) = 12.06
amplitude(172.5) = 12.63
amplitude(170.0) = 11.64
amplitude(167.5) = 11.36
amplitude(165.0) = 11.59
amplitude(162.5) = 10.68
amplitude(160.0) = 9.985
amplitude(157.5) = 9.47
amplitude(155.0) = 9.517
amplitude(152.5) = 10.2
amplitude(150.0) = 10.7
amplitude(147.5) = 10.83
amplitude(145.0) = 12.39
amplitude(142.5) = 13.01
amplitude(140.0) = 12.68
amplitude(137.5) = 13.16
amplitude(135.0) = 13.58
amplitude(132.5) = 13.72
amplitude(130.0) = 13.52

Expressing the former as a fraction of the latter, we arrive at 1.00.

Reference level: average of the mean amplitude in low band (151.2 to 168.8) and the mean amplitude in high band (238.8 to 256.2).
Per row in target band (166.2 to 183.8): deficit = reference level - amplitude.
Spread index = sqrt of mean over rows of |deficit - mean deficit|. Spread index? 0.58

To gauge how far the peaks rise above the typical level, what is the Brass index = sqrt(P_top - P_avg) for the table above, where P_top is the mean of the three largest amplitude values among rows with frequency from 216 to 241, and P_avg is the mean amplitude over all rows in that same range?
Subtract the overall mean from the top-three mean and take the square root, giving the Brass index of 0.60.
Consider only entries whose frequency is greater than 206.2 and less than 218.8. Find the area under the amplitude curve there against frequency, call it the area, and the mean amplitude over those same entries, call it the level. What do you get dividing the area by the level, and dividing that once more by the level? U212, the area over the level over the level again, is 0.99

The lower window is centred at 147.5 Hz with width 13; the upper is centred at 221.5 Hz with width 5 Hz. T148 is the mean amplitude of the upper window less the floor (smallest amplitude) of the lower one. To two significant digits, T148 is 2.7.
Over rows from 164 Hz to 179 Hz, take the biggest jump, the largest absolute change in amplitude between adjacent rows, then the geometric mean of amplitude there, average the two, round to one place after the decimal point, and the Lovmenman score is 6.4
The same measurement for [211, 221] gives 6.7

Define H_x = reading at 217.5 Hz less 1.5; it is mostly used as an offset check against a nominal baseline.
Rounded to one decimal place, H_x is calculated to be 11.3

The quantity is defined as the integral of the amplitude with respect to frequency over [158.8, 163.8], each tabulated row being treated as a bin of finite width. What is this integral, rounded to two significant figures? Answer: 52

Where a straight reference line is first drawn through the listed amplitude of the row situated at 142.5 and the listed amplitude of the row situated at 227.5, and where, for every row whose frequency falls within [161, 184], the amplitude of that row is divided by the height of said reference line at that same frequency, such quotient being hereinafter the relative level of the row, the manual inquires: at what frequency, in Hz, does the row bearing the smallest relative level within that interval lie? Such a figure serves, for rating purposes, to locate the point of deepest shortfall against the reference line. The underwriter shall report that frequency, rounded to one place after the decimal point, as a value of 162.5 Hz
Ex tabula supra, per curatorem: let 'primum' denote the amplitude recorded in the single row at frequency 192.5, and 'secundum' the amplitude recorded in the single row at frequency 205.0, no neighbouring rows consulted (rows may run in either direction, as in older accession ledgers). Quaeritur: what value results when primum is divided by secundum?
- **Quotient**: 0.92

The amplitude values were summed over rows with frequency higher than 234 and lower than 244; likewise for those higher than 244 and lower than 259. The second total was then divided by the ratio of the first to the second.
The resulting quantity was 105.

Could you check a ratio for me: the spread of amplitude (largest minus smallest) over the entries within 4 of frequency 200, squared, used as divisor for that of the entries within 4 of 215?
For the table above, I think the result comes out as 0.44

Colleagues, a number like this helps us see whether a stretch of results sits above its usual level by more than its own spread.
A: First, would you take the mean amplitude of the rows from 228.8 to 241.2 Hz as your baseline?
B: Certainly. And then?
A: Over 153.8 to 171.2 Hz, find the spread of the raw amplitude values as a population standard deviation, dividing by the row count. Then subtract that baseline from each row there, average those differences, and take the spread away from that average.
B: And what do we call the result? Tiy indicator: -3.6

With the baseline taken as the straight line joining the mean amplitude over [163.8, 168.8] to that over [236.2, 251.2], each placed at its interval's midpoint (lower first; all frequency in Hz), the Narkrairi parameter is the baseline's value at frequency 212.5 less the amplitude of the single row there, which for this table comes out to -0.34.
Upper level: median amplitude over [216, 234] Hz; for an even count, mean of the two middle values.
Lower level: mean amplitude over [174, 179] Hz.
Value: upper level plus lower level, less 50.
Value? -25.0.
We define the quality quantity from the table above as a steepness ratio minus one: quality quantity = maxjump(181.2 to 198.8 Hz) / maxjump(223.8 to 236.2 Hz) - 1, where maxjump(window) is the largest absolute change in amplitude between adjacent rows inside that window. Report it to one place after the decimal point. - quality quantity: 0.9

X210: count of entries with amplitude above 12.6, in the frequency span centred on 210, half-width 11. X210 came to 6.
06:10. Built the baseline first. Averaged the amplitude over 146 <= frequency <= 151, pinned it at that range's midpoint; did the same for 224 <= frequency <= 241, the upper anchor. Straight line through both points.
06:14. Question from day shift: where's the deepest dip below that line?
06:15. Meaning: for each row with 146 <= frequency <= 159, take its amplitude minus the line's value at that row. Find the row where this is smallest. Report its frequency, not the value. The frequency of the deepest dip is 157.5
